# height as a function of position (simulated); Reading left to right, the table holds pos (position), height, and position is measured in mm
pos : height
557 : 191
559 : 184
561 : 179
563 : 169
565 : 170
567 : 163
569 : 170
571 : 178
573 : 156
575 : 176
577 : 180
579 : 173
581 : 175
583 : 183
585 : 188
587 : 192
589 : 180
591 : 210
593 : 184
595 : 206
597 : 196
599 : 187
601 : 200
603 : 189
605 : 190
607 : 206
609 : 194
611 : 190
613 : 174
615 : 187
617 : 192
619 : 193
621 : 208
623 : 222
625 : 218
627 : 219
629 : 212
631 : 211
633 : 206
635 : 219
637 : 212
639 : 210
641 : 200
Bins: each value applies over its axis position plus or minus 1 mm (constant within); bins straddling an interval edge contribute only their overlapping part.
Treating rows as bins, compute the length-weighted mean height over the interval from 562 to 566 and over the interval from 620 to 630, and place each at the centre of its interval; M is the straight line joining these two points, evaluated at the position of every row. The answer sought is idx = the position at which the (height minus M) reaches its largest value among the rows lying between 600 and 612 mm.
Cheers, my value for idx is 607 mm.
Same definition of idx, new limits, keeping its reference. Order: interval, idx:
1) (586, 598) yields 591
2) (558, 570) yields 559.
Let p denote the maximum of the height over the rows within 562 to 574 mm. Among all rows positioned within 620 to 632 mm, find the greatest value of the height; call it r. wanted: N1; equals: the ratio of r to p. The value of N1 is 1.25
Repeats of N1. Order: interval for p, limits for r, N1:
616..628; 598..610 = 0.93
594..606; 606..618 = 1.00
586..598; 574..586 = 0.90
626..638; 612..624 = 1.01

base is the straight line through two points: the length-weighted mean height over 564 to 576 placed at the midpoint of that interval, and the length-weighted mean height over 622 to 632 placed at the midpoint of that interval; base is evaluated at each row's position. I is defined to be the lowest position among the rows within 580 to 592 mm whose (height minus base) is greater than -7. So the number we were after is 581 mm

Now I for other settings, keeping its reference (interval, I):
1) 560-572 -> 561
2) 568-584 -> 569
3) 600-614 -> 601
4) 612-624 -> 621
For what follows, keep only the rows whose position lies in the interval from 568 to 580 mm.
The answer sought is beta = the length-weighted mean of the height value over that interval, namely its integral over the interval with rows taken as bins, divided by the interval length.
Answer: 172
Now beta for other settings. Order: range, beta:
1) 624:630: 216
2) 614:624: 200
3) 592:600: 193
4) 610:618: 186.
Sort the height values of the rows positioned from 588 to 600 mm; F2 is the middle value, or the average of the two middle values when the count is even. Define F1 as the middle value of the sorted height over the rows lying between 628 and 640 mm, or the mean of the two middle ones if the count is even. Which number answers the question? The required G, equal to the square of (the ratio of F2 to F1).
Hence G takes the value 0.8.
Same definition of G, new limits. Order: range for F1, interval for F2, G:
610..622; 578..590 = 0.9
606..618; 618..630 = 1.3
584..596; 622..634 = 1.3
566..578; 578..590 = 1.1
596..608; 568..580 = 0.8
